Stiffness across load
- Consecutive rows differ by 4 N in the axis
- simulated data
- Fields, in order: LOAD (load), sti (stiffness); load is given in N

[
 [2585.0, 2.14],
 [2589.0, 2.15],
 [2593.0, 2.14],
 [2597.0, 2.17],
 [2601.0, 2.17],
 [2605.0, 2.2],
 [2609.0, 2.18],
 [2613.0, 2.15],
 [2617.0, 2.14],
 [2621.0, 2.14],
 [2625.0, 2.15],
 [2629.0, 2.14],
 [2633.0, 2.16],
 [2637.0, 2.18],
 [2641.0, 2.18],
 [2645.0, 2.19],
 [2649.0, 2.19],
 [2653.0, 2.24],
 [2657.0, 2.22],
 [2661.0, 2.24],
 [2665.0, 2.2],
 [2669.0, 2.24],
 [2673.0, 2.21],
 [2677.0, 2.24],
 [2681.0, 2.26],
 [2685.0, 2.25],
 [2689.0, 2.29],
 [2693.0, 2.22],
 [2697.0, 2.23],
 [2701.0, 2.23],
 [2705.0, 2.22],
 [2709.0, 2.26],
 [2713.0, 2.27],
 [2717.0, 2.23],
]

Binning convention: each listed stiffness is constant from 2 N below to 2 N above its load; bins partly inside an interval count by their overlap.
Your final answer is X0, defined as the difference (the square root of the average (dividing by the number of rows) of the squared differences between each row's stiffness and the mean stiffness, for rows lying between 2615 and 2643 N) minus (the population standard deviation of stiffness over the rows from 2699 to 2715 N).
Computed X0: -0.004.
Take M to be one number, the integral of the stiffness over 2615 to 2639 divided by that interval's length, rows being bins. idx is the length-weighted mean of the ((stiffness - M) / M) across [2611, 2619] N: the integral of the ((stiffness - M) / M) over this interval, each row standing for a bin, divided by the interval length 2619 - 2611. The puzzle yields -0.003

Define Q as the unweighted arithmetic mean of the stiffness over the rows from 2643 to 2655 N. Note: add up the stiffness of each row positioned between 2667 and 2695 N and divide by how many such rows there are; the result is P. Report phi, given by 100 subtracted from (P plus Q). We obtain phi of -95.55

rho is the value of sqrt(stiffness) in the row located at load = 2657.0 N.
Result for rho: 1.490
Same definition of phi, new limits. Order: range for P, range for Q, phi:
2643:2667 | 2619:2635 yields -95.64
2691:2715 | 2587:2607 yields -95.60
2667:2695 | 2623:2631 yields -95.61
